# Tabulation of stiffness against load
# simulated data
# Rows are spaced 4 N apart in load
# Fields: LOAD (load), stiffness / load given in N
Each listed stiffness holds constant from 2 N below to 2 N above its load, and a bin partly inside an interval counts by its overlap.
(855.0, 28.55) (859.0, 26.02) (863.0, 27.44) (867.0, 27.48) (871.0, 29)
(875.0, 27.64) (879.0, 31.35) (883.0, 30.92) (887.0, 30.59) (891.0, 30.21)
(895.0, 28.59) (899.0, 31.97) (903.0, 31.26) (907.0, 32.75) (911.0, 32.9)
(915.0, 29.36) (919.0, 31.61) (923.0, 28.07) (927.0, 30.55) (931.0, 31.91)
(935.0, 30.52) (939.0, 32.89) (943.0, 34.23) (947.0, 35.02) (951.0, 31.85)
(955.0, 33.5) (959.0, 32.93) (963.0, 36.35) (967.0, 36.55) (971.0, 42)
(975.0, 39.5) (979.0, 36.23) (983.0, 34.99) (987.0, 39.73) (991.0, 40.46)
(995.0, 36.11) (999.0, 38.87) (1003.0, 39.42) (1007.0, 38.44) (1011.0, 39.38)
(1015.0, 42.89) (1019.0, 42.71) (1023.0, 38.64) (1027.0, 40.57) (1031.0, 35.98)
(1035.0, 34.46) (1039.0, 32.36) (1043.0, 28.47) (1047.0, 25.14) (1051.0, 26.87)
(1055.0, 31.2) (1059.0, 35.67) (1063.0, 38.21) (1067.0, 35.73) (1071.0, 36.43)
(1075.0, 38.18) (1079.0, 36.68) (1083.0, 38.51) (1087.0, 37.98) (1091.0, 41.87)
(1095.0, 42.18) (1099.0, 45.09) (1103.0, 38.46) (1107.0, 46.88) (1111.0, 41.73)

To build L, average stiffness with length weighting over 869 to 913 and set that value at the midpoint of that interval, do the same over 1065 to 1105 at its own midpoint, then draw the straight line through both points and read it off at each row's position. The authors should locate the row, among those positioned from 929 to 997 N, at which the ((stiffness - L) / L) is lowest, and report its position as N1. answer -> 935.0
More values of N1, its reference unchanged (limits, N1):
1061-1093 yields 1067.0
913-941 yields 923.0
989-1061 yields 1047.0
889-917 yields 915.0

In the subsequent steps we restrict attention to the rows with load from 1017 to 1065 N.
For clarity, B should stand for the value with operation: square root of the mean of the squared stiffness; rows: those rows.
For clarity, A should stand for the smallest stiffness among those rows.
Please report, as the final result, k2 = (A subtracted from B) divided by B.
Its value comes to 0.27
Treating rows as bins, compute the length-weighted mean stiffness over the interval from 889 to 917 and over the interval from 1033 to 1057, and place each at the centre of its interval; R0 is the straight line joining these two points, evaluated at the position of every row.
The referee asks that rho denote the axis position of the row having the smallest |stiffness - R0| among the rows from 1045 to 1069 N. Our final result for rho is 1055.0 N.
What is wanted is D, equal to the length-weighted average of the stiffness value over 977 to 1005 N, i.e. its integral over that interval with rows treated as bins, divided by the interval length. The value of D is 38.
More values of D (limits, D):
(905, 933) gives 31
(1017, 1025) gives 41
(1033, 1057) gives 30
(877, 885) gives 31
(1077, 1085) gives 38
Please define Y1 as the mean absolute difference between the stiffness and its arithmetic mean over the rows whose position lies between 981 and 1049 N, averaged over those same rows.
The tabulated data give 3.69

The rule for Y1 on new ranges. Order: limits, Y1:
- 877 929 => 1.12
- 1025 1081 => 3.71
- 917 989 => 2.83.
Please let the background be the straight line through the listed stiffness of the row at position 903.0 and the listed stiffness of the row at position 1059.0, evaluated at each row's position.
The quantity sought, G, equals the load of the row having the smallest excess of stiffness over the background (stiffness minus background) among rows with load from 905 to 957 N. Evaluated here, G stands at 923.0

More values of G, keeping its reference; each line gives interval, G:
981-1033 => 1031.0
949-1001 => 951.0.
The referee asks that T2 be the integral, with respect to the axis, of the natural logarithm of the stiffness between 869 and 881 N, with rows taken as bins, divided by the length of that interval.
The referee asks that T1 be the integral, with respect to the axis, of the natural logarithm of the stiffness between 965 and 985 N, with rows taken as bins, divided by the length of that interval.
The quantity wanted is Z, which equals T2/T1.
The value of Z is 0.93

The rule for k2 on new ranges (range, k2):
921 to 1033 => 0.23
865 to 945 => 0.11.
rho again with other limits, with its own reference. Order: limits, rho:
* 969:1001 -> 983.0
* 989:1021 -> 995.0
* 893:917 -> 903.0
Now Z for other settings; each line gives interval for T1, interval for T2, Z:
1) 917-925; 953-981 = 1.06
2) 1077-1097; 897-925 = 0.94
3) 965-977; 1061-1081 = 0.98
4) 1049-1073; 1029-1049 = 0.98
